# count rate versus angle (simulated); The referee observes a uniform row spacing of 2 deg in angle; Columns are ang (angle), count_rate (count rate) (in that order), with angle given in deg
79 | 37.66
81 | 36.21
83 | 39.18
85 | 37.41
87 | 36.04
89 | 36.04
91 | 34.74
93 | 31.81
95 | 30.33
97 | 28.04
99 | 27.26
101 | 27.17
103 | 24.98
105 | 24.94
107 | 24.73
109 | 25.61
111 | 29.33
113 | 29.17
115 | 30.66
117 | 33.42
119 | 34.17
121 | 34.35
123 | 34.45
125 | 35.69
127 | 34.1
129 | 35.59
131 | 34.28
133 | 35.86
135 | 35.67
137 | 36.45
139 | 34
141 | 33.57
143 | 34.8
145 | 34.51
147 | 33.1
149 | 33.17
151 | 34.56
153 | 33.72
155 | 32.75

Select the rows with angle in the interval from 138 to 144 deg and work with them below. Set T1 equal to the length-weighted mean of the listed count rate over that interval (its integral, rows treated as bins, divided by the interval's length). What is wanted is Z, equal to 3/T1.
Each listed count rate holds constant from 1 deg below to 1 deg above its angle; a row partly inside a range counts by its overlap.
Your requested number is 0.088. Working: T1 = 34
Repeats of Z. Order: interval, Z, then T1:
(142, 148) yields 0.088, 34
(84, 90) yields 0.082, 36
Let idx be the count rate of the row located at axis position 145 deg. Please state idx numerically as 34.51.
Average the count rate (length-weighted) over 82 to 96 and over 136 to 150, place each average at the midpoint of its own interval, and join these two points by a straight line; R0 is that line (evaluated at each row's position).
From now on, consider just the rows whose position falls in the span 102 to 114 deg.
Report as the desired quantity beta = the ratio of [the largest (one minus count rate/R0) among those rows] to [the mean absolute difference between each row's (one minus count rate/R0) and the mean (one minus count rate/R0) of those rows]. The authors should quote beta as 5.3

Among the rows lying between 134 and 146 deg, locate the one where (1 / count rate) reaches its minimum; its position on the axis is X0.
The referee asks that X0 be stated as 137 deg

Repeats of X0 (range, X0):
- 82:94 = 83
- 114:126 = 125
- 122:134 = 133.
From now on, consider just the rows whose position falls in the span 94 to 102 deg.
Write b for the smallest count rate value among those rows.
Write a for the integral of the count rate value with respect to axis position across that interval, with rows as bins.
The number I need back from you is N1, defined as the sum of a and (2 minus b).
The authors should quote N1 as 200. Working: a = 226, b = 27.17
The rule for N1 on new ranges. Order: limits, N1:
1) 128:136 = 251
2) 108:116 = 206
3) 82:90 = 263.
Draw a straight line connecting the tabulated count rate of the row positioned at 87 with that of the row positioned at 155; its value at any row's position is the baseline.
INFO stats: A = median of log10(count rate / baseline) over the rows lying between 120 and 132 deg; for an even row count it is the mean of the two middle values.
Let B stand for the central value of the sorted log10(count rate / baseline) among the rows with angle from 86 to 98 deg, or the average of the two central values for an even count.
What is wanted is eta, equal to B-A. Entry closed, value -0.04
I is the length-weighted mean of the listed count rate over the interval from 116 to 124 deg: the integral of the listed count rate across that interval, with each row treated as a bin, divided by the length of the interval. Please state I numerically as 34.1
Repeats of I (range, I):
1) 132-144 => 35.1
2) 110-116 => 29.7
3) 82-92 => 36.7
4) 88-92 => 35.4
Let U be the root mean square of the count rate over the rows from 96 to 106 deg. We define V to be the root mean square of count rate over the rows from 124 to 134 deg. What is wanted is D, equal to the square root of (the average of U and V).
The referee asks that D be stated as 5.55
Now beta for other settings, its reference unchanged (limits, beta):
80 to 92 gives 0.3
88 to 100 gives 2.8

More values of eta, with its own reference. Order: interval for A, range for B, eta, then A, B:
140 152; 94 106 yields -0.12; 0.009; -0.11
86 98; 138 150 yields 0.04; -0.032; 0.00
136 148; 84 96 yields -0.02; 0.011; -0.01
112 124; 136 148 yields 0.02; -0.009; 0.01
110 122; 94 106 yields -0.08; -0.034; -0.11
